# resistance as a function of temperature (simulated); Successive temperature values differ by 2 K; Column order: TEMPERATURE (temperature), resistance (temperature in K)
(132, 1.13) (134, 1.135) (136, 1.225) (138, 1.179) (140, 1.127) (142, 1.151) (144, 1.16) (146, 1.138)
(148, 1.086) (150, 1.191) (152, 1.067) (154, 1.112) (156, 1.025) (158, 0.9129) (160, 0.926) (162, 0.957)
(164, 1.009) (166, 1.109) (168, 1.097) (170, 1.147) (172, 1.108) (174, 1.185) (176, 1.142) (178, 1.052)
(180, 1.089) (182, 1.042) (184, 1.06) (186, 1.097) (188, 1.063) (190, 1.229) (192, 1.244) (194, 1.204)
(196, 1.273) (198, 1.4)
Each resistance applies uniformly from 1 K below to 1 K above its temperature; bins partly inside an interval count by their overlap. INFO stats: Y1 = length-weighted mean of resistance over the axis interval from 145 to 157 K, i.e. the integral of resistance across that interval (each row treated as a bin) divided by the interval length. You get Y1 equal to 1.10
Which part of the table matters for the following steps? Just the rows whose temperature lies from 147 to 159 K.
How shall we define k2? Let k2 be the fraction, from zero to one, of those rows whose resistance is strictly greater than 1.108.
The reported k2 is 0.33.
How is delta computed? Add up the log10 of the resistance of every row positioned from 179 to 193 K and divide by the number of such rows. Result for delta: 0.05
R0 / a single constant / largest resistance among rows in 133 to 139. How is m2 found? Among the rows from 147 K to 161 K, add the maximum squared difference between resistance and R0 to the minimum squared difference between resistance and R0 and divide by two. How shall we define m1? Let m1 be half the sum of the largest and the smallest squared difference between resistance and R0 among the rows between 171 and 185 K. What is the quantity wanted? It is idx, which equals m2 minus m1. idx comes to 0.032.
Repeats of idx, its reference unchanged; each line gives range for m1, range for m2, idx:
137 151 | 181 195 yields 0.007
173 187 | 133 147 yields -0.013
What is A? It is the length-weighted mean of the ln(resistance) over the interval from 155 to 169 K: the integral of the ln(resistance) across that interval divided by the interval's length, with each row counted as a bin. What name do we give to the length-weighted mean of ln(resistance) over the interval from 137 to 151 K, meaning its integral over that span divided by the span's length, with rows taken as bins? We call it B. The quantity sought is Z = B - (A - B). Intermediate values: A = 0.00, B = 0.137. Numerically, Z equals 0.27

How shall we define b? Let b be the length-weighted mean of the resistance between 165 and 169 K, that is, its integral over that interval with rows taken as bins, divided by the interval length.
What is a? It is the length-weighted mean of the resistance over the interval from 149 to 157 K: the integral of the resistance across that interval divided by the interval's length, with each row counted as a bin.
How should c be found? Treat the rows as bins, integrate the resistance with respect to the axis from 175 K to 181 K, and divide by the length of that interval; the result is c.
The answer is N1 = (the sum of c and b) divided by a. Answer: 2.00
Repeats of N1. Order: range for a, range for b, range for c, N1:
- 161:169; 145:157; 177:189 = 2.08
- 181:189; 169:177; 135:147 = 2.17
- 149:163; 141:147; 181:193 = 2.21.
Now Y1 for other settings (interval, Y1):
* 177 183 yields 1.06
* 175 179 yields 1.10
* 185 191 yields 1.13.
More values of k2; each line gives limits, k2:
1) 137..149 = 0.83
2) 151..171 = 0.30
